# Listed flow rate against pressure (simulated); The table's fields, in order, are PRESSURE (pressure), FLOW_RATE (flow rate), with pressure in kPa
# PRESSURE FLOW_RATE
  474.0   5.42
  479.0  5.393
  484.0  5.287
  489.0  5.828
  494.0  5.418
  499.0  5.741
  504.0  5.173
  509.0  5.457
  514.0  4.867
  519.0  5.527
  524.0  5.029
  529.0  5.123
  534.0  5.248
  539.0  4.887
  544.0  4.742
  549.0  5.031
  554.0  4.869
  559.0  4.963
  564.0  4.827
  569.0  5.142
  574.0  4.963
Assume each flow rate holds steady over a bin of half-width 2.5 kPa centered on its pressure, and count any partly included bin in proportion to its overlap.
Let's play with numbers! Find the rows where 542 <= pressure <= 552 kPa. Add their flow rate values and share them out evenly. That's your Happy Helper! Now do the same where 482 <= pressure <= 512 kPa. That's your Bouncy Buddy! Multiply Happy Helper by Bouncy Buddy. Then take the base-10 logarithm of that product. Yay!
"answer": 1.43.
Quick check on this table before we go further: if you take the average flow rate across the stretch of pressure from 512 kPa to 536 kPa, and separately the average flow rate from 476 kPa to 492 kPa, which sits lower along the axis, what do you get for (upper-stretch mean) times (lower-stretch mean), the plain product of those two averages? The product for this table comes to 28.4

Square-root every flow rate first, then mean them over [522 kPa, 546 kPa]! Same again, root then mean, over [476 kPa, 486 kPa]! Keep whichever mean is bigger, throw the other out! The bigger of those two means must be 2.31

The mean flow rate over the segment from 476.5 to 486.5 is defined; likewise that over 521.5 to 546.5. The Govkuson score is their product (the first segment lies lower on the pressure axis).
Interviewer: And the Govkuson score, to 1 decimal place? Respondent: 26.7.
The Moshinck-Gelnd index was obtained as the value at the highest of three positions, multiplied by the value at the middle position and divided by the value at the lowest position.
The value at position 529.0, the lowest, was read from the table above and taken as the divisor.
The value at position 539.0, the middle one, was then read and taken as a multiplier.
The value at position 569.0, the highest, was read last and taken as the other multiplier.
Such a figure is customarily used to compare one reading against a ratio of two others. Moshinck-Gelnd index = 4.91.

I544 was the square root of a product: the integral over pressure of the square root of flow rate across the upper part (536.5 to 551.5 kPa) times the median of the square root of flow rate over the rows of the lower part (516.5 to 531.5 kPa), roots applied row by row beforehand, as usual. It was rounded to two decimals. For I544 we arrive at 8.66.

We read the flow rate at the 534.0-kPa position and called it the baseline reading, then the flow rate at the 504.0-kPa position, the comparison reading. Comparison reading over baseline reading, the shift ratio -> 0.99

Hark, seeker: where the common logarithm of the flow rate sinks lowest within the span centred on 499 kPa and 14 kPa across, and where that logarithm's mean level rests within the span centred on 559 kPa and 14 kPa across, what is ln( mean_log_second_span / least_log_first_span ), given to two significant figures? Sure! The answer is -0.035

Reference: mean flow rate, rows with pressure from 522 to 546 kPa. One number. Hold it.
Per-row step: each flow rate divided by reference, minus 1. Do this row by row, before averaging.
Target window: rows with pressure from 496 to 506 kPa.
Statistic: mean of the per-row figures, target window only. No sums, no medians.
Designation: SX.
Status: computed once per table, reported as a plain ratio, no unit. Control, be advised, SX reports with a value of 0.09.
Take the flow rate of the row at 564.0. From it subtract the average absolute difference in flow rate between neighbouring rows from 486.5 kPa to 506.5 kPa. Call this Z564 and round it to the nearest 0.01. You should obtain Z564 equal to 4.39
